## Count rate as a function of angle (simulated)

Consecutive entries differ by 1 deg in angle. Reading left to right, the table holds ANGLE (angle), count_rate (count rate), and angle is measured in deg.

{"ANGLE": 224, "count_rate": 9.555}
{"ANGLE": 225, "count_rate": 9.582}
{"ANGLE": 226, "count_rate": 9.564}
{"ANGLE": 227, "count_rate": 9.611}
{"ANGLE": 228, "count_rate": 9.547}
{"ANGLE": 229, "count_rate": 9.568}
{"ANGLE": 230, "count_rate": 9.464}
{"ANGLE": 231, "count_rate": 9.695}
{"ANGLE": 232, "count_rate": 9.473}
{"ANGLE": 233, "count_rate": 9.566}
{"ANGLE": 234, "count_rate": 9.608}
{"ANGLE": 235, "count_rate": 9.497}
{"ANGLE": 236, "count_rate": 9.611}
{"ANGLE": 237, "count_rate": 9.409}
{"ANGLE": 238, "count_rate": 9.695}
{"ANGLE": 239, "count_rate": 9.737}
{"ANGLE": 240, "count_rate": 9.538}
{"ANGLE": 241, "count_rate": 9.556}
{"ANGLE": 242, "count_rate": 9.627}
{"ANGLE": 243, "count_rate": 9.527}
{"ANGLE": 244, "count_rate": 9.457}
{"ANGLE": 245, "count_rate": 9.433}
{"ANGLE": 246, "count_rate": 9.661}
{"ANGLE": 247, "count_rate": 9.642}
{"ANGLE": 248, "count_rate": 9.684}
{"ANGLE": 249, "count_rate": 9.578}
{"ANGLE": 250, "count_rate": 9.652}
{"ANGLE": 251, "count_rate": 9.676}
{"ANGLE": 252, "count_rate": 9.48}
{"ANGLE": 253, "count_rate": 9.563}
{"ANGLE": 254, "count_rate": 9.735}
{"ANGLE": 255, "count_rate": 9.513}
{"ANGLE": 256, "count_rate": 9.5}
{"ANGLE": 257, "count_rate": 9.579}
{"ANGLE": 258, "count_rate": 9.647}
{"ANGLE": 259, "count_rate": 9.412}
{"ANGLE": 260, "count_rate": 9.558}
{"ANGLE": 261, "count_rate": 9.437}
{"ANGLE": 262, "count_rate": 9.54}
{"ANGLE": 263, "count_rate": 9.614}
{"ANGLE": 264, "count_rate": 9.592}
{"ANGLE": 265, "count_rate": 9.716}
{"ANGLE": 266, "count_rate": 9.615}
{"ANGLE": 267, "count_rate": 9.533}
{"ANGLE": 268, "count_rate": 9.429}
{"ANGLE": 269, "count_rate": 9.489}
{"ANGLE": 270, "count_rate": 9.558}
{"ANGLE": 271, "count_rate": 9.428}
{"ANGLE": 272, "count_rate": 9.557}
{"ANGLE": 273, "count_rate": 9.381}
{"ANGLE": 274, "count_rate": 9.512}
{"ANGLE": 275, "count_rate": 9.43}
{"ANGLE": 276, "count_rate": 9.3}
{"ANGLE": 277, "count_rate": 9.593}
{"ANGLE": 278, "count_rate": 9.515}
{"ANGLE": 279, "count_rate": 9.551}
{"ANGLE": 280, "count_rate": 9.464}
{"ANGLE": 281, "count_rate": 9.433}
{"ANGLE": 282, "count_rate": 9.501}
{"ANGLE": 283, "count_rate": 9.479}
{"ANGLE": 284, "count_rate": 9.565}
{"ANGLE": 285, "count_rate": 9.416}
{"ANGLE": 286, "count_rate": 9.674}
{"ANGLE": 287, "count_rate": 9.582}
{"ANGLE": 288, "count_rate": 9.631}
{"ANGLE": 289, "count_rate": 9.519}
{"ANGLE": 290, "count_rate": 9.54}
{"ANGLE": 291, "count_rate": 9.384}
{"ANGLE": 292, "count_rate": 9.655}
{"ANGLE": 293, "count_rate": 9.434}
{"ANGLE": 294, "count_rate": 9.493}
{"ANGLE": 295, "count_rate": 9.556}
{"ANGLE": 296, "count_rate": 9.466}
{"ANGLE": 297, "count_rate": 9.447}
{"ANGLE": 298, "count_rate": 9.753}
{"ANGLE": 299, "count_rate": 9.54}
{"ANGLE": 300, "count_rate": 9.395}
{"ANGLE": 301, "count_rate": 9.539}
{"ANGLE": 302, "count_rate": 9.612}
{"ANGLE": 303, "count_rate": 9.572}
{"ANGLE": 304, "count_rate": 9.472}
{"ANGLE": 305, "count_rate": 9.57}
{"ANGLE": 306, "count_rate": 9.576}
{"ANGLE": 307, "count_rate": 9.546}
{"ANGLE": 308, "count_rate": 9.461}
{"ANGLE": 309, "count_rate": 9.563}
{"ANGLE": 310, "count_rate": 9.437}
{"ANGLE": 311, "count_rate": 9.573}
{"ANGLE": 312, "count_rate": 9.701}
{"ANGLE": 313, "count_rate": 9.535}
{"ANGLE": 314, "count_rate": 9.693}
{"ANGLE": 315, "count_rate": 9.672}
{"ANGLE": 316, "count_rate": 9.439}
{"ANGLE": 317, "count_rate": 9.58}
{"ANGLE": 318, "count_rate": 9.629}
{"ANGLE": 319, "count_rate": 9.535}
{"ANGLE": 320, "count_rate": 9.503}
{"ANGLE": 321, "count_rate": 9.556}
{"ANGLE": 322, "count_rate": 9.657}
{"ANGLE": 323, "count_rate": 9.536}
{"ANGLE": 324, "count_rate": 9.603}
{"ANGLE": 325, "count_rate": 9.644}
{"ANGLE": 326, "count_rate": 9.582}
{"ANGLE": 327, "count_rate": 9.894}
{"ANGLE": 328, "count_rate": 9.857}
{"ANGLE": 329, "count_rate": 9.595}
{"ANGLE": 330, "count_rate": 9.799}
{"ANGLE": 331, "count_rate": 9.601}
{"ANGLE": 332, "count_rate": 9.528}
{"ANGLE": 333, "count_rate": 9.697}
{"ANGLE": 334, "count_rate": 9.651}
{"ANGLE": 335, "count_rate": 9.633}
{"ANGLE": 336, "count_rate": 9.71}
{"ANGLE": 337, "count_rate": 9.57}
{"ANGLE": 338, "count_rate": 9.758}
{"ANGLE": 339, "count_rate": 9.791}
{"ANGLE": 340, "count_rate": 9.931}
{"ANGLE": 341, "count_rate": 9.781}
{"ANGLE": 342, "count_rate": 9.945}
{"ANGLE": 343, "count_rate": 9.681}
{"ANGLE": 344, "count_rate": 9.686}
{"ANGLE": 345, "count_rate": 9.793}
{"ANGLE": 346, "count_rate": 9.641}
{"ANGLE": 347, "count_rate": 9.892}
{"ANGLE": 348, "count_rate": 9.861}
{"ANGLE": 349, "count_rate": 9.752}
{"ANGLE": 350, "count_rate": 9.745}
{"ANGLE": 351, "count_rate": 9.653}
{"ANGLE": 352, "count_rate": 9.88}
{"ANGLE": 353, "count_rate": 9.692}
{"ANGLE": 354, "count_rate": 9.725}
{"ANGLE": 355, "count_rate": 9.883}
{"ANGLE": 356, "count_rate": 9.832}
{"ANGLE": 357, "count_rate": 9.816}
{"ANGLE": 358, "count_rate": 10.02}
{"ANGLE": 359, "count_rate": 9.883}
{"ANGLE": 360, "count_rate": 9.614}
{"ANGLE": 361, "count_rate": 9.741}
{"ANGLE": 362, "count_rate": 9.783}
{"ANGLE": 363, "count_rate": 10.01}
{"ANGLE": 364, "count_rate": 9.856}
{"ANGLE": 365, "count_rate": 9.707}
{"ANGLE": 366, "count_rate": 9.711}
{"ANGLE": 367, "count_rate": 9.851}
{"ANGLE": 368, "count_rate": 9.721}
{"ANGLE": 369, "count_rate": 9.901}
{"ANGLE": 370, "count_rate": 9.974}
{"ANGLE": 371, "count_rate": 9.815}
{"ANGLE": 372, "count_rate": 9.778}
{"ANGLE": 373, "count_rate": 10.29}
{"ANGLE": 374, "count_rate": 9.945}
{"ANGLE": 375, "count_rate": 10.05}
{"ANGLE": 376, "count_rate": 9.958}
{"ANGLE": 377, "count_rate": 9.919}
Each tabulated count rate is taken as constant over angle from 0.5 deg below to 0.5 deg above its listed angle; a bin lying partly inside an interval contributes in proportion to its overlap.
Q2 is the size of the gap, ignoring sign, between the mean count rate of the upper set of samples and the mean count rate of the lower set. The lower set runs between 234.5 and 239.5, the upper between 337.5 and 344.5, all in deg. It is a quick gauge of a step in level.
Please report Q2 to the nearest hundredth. 0.21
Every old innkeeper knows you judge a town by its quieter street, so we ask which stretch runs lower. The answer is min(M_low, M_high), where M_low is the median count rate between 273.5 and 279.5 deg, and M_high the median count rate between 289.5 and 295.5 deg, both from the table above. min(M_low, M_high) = 9.51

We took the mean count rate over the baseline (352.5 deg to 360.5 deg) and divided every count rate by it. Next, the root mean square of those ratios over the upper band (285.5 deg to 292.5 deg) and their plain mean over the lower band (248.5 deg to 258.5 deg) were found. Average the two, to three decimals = 0.977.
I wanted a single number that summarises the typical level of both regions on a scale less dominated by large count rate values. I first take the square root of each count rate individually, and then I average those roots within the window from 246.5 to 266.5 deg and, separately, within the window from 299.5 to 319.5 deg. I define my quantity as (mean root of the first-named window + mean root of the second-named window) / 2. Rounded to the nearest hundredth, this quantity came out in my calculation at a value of 3.09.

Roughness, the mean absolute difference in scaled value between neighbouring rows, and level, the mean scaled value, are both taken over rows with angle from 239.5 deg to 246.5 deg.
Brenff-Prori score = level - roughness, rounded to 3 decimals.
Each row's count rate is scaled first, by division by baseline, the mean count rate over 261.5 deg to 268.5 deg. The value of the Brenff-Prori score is 0.988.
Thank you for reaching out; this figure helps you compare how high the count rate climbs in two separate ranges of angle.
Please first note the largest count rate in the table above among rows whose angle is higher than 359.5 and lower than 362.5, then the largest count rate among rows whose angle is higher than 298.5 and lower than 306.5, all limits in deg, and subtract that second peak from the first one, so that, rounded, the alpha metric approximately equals 0.17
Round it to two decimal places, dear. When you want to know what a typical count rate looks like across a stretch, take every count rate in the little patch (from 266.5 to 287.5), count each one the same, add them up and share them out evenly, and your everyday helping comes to 9.49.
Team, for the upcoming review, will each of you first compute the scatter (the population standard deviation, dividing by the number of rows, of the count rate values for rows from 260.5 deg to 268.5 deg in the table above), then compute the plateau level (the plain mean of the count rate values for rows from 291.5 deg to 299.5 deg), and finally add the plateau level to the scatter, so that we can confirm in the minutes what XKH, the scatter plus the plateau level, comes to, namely 9.63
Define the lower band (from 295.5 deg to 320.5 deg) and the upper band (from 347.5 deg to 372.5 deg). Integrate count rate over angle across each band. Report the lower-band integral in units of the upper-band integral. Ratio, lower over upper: 0.97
